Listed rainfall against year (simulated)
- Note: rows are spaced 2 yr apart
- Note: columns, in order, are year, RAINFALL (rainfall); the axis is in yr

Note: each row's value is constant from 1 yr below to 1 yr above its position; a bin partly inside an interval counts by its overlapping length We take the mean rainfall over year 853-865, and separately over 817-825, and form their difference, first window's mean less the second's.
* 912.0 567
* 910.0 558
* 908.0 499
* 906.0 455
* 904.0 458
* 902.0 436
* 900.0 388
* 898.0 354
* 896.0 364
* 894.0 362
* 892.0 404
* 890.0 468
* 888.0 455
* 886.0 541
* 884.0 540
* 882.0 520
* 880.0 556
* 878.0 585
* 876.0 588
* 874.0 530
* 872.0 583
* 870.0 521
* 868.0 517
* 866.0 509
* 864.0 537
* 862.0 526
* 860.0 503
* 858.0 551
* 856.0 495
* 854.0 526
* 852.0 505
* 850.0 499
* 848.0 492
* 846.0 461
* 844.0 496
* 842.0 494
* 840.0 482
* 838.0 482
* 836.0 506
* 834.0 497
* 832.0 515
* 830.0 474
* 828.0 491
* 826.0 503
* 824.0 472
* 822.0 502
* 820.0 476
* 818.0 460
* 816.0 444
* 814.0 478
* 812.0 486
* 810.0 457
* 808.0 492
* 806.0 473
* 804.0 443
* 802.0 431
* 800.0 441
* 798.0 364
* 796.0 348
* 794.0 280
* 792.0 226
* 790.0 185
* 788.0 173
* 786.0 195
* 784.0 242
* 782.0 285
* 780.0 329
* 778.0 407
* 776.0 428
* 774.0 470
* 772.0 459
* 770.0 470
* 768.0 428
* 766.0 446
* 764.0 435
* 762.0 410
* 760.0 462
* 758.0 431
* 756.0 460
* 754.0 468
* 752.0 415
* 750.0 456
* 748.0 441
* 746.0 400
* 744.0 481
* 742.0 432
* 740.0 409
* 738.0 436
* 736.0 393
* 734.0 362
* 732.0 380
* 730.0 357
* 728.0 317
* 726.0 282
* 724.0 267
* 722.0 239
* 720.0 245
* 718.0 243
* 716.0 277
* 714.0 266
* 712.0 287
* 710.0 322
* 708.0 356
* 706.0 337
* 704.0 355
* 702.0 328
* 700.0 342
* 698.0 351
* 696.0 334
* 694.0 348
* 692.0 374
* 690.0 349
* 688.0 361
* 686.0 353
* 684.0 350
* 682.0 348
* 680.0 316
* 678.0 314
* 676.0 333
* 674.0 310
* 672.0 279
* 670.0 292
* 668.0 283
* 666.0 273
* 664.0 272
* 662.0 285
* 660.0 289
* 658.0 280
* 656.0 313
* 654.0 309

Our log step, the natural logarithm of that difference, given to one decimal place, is 3.8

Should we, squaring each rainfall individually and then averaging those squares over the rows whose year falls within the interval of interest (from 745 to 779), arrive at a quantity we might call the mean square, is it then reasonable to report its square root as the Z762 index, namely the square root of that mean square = 441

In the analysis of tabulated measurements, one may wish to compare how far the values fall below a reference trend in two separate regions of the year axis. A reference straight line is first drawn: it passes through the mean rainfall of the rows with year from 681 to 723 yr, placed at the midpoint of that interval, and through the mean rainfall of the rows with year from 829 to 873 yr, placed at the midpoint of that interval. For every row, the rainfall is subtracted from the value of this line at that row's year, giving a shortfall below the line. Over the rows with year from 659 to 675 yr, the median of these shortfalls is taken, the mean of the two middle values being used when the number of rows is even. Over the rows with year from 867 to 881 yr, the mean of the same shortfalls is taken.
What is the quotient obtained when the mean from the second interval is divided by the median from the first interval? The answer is 2.8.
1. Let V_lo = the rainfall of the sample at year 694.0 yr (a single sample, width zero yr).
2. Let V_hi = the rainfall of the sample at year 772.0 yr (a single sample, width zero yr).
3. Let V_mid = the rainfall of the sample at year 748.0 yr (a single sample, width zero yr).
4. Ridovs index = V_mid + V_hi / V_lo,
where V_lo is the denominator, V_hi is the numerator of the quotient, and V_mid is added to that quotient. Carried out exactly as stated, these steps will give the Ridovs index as 442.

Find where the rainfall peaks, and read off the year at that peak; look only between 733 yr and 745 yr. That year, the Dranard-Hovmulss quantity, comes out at 744.0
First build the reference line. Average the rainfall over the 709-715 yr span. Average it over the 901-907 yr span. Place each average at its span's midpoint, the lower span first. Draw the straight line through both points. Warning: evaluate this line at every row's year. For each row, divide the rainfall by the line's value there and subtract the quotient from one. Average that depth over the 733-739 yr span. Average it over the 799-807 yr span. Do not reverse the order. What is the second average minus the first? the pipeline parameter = 0.1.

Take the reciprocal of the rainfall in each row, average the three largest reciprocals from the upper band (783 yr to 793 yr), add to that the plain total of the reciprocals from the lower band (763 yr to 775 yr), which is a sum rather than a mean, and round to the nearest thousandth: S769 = 0.019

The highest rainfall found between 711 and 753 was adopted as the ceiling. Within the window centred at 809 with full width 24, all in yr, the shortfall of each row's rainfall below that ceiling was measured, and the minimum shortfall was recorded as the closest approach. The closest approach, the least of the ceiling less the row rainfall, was -11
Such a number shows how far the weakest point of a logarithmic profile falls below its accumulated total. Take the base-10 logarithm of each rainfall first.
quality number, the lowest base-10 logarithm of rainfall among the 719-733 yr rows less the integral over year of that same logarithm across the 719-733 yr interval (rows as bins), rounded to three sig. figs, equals -32.2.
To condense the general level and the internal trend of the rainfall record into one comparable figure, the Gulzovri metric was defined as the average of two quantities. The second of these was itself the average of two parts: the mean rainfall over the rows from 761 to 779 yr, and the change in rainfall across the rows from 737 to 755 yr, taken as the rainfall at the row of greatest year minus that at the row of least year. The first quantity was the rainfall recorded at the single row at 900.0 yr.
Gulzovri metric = 312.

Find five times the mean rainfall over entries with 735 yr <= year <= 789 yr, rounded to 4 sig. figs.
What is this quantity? 2011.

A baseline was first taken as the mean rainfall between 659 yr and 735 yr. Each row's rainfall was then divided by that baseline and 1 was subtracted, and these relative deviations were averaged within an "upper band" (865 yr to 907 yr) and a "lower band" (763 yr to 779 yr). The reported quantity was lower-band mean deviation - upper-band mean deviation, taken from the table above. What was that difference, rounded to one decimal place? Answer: -0.1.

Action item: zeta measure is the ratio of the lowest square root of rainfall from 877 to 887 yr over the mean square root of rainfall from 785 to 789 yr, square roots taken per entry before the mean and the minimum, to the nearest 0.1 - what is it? 1.7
